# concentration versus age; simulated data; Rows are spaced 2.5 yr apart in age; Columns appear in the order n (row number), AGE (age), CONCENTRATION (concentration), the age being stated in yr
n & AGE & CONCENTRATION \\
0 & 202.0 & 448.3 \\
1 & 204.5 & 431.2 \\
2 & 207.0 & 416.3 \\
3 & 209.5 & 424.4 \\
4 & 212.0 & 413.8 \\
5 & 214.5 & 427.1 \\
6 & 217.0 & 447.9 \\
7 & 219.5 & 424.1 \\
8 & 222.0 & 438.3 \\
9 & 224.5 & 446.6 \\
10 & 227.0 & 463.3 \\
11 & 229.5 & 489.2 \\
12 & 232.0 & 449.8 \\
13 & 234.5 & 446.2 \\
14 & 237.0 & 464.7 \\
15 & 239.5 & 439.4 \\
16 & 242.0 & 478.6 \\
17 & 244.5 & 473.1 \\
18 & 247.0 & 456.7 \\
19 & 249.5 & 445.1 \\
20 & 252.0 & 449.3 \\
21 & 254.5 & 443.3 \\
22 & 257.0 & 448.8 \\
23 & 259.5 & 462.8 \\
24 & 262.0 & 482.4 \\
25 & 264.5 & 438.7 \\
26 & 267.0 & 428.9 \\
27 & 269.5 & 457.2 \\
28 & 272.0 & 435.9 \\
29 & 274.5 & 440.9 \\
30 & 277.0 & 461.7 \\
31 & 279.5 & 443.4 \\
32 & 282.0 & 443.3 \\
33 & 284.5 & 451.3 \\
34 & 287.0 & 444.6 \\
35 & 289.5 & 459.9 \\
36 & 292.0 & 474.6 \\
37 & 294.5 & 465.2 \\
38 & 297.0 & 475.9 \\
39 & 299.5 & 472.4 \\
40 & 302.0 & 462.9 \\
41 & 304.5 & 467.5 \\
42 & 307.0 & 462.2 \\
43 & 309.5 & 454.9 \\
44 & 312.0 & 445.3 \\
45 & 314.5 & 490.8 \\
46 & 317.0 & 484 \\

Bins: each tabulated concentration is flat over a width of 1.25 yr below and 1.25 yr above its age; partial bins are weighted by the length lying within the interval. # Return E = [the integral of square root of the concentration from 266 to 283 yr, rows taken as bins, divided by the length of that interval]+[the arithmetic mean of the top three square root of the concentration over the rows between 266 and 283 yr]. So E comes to 42.40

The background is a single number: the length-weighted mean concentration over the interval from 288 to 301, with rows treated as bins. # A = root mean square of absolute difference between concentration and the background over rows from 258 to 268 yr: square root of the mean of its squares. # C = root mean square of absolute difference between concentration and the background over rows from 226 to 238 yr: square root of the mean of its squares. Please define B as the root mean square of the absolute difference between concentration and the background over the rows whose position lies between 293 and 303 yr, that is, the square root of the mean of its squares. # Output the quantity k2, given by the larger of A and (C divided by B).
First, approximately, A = 26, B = 5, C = 16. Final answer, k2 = 26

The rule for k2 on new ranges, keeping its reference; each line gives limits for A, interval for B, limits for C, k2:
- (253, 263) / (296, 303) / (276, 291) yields 18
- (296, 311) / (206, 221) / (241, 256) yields 8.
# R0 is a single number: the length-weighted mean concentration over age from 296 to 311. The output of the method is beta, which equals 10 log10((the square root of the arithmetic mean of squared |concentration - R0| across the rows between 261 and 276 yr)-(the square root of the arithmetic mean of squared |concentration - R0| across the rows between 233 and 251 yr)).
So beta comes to 9.8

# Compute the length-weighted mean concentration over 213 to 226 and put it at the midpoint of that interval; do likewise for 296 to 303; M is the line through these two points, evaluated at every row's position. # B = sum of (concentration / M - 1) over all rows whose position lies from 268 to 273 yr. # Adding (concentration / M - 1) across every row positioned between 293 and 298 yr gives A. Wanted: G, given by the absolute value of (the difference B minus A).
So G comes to 0.059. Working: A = 0.007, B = -0.05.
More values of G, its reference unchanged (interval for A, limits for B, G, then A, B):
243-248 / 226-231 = 0.086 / 0.076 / 0.16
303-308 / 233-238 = 0.088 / -0.035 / 0.05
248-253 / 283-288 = 0.060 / -0.012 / -0.07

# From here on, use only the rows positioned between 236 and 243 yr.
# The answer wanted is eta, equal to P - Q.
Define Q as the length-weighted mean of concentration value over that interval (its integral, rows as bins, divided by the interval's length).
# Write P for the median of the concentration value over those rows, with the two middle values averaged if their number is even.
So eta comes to 5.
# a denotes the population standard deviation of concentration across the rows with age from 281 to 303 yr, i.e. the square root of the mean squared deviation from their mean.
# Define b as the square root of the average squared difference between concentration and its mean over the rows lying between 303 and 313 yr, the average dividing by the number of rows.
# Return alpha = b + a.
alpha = 20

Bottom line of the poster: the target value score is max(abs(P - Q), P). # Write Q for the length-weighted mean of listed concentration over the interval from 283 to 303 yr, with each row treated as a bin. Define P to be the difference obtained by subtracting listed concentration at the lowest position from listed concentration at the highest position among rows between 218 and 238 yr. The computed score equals 423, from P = 41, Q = 463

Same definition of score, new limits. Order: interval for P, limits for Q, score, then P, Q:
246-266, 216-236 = 469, -18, 451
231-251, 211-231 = 449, -5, 444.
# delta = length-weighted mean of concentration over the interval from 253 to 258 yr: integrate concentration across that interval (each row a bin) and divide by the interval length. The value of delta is 446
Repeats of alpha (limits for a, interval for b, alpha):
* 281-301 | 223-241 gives 28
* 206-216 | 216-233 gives 24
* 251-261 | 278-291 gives 14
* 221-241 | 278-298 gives 29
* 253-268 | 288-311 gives 24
